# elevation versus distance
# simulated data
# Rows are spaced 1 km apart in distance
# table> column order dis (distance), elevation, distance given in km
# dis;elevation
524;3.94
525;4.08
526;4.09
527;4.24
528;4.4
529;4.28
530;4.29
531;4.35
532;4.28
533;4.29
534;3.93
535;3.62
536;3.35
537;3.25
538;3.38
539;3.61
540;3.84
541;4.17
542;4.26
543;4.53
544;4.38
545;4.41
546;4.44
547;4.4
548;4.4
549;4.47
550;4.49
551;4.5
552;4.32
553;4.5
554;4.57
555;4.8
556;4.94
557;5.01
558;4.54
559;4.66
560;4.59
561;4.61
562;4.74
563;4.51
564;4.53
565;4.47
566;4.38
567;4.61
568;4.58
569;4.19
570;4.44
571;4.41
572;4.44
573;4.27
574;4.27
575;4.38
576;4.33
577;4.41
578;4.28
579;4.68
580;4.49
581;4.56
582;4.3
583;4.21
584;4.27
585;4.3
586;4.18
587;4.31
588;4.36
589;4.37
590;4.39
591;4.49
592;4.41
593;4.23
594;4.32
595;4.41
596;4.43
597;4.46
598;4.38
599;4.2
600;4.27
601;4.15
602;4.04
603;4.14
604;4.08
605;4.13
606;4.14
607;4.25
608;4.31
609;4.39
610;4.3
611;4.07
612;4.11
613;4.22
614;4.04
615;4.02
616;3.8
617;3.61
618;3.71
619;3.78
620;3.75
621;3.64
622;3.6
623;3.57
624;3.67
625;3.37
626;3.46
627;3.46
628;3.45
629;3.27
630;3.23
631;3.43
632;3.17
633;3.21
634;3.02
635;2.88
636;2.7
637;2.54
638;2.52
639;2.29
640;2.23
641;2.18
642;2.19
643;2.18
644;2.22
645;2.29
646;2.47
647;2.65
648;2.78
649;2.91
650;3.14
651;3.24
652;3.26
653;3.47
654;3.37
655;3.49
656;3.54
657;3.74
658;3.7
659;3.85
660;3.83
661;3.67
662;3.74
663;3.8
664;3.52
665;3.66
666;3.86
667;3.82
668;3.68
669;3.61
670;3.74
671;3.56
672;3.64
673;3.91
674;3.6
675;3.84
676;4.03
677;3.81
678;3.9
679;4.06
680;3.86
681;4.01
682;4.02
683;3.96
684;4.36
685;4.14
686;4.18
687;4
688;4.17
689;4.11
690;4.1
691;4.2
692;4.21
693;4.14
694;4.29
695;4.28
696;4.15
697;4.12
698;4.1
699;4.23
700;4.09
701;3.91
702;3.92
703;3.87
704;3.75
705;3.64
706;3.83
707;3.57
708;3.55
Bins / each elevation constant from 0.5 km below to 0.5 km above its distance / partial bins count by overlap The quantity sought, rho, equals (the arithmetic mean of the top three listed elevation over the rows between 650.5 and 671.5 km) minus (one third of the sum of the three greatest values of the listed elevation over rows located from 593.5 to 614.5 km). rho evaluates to -0.6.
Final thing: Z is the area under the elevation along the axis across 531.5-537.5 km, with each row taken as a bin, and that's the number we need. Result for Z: 22.7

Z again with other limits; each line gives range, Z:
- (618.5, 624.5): 22.0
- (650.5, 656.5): 20.4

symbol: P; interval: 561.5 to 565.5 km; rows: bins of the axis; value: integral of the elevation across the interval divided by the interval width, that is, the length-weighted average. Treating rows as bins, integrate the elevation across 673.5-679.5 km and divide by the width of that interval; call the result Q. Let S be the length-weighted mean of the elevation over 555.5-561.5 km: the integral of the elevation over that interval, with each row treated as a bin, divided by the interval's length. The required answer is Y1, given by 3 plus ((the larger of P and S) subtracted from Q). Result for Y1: 2.15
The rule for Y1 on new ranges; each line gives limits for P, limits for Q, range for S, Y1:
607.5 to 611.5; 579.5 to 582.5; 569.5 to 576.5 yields 3.09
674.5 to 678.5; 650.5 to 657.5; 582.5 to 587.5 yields 2.19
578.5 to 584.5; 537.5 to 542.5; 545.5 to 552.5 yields 2.42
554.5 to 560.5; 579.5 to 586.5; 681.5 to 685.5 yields 2.57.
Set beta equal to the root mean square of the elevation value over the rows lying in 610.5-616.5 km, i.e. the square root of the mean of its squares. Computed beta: 4.05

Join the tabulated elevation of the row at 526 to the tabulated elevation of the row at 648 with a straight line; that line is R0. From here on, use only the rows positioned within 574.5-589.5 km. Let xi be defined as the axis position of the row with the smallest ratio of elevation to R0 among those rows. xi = 583 km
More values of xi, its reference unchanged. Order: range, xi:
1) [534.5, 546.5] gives 537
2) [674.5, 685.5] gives 675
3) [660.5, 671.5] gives 664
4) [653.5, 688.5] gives 654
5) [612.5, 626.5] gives 625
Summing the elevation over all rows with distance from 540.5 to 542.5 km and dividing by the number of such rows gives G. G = 4.2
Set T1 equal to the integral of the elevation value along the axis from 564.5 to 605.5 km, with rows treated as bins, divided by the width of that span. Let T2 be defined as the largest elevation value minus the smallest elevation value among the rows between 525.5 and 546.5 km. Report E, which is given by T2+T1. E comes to 5.62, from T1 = 4.3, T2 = 1.28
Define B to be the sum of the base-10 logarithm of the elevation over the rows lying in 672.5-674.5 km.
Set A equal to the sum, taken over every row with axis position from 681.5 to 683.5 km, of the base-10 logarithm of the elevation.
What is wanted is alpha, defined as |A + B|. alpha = 2.35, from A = 1.20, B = 1.15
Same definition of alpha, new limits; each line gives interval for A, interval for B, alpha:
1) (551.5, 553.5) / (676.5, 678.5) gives 2.46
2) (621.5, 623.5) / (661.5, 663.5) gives 2.26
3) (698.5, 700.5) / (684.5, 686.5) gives 2.48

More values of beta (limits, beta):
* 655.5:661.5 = 3.72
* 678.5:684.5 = 4.05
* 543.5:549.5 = 4.42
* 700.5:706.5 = 3.82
